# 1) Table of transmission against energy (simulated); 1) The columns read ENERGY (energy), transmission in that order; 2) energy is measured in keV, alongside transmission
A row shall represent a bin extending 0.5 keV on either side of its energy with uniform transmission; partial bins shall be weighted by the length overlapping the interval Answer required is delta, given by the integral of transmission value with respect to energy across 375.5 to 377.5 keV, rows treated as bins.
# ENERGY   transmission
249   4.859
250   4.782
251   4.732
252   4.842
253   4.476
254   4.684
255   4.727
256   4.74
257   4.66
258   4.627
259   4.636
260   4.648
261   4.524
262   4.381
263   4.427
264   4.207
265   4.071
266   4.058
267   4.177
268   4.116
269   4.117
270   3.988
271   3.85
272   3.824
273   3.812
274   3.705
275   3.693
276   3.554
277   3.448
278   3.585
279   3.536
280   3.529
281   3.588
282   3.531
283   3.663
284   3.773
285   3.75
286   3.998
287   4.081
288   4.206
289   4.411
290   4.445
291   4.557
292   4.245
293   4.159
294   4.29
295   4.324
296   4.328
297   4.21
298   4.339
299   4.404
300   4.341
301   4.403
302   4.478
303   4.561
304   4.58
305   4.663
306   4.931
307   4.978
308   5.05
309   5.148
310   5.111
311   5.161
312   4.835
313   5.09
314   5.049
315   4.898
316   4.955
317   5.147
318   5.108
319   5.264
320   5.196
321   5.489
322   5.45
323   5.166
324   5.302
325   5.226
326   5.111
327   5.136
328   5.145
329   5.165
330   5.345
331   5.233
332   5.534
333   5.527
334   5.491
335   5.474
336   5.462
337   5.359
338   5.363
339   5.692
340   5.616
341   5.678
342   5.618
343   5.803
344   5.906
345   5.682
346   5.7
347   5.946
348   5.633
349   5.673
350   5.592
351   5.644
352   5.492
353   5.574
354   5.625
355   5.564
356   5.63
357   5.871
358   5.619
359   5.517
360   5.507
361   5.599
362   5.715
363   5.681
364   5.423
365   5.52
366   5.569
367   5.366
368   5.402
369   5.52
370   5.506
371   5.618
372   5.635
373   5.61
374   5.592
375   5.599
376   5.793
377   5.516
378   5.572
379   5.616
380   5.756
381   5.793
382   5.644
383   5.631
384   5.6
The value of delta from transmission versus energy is 11.3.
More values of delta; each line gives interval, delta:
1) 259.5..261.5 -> 9.2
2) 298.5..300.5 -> 8.7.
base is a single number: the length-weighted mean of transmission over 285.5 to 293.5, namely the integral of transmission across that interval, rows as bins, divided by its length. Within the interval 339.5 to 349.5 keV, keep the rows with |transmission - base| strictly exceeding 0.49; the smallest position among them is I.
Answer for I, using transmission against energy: 340 keV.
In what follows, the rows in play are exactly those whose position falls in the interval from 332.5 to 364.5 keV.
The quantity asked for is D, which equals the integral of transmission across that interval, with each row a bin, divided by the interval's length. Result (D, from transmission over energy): 5.6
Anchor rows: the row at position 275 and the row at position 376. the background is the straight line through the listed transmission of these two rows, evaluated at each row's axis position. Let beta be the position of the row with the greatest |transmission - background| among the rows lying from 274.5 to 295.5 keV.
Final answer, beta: 291 keV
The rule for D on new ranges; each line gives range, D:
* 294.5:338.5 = 5.0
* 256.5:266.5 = 4.4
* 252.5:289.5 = 4.1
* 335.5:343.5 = 5.6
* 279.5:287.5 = 3.7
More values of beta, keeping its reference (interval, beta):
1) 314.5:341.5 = 321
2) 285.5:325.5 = 321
